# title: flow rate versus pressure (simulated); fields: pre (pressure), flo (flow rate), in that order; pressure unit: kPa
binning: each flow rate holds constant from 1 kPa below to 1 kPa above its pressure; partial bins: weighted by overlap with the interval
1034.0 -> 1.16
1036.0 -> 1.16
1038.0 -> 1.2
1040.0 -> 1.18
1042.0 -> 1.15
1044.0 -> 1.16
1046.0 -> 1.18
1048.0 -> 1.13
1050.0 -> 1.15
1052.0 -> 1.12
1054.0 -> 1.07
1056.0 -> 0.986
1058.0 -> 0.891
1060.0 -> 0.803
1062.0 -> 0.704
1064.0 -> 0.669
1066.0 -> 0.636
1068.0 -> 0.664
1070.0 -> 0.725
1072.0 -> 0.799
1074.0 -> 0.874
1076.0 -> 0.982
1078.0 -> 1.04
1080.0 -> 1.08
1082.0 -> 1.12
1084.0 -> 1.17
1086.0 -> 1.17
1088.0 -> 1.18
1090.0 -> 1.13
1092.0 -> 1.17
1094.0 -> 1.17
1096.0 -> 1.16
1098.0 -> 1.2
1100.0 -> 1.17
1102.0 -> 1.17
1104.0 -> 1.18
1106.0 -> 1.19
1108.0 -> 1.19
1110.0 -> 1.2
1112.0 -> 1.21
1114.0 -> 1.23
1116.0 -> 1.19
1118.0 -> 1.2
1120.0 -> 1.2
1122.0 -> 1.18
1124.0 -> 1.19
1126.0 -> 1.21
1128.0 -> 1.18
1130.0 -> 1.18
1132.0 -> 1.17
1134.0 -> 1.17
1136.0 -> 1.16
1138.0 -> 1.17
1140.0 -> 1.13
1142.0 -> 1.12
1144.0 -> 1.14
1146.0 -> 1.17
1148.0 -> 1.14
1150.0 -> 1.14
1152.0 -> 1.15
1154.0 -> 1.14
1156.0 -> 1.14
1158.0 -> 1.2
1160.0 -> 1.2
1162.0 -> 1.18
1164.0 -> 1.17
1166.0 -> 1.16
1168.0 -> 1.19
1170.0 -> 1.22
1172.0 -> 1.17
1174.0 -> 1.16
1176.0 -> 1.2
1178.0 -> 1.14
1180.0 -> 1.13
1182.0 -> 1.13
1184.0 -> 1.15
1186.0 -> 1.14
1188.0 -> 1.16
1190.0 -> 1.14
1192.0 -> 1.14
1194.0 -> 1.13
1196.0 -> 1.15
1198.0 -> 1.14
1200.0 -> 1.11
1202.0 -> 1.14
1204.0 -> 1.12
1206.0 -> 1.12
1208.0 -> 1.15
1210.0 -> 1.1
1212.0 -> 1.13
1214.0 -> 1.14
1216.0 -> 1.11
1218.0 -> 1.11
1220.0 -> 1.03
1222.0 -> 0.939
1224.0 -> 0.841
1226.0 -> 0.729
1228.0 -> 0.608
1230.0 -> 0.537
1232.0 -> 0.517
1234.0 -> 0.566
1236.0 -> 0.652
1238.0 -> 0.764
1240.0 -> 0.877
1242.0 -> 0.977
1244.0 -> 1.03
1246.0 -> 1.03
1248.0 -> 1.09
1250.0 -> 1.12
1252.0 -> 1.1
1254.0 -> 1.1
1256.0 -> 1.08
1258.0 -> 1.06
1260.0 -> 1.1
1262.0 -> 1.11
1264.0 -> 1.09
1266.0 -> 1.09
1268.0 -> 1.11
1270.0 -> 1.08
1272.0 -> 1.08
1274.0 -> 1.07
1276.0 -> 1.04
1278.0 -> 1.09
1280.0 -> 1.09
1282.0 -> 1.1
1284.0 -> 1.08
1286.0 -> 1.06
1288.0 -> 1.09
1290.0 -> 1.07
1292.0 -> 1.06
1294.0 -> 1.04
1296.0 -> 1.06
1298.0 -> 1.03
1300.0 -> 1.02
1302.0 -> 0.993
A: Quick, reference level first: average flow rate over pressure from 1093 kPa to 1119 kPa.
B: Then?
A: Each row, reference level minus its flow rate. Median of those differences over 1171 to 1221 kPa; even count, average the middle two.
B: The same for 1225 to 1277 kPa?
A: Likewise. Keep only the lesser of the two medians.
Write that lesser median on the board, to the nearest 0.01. 0.05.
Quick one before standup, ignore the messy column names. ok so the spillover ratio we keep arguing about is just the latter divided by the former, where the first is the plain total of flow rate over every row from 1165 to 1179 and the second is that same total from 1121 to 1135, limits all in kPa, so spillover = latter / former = 1.00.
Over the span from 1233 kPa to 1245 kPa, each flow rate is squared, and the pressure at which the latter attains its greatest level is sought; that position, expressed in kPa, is 1244.0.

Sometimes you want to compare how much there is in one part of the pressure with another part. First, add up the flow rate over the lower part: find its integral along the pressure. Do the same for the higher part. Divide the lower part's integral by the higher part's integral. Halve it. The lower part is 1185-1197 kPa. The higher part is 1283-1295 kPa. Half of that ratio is 0.536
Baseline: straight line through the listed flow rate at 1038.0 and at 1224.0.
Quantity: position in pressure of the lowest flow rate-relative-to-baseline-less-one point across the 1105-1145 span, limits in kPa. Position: 1106.0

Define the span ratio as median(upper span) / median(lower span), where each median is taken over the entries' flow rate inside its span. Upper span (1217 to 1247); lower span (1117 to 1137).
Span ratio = 0.71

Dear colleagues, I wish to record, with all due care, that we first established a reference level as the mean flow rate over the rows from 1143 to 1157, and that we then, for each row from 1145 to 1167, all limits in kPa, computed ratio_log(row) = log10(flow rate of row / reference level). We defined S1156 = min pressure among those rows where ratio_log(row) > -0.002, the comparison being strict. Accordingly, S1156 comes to 1146.0 kPa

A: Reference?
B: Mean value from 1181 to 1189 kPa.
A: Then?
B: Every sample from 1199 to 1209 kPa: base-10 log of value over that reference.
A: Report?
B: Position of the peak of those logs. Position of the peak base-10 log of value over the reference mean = 1208.0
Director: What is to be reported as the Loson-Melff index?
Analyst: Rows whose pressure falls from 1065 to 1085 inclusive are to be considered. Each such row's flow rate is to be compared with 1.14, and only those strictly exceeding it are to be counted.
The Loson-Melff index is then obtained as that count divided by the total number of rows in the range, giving 0.10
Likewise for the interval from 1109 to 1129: 1.00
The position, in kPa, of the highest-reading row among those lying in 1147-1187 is 1170.0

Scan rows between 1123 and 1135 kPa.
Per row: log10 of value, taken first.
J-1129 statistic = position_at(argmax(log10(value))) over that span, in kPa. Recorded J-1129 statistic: 1126.0 kPa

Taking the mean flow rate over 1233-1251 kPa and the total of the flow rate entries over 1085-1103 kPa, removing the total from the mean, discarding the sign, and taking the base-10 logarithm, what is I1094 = 0.983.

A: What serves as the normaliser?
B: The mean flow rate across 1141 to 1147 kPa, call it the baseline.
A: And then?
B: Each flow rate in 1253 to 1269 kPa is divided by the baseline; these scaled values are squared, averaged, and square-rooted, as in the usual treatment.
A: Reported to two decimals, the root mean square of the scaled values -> 0.96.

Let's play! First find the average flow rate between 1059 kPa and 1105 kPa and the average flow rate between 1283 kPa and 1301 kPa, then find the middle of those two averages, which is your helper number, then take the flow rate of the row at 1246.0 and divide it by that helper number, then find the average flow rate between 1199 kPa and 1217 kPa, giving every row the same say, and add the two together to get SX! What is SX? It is 2.13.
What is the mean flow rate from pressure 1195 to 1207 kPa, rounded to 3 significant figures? 1.13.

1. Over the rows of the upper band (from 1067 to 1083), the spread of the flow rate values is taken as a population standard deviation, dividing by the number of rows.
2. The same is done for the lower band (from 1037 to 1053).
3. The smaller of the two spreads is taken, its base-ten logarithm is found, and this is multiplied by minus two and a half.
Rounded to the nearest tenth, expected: 4.0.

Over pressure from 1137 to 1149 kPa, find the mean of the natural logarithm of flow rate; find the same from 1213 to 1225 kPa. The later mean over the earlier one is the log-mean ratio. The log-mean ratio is 0.16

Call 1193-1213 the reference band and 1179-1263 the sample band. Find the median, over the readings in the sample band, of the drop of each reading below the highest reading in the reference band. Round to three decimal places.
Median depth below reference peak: 0.045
